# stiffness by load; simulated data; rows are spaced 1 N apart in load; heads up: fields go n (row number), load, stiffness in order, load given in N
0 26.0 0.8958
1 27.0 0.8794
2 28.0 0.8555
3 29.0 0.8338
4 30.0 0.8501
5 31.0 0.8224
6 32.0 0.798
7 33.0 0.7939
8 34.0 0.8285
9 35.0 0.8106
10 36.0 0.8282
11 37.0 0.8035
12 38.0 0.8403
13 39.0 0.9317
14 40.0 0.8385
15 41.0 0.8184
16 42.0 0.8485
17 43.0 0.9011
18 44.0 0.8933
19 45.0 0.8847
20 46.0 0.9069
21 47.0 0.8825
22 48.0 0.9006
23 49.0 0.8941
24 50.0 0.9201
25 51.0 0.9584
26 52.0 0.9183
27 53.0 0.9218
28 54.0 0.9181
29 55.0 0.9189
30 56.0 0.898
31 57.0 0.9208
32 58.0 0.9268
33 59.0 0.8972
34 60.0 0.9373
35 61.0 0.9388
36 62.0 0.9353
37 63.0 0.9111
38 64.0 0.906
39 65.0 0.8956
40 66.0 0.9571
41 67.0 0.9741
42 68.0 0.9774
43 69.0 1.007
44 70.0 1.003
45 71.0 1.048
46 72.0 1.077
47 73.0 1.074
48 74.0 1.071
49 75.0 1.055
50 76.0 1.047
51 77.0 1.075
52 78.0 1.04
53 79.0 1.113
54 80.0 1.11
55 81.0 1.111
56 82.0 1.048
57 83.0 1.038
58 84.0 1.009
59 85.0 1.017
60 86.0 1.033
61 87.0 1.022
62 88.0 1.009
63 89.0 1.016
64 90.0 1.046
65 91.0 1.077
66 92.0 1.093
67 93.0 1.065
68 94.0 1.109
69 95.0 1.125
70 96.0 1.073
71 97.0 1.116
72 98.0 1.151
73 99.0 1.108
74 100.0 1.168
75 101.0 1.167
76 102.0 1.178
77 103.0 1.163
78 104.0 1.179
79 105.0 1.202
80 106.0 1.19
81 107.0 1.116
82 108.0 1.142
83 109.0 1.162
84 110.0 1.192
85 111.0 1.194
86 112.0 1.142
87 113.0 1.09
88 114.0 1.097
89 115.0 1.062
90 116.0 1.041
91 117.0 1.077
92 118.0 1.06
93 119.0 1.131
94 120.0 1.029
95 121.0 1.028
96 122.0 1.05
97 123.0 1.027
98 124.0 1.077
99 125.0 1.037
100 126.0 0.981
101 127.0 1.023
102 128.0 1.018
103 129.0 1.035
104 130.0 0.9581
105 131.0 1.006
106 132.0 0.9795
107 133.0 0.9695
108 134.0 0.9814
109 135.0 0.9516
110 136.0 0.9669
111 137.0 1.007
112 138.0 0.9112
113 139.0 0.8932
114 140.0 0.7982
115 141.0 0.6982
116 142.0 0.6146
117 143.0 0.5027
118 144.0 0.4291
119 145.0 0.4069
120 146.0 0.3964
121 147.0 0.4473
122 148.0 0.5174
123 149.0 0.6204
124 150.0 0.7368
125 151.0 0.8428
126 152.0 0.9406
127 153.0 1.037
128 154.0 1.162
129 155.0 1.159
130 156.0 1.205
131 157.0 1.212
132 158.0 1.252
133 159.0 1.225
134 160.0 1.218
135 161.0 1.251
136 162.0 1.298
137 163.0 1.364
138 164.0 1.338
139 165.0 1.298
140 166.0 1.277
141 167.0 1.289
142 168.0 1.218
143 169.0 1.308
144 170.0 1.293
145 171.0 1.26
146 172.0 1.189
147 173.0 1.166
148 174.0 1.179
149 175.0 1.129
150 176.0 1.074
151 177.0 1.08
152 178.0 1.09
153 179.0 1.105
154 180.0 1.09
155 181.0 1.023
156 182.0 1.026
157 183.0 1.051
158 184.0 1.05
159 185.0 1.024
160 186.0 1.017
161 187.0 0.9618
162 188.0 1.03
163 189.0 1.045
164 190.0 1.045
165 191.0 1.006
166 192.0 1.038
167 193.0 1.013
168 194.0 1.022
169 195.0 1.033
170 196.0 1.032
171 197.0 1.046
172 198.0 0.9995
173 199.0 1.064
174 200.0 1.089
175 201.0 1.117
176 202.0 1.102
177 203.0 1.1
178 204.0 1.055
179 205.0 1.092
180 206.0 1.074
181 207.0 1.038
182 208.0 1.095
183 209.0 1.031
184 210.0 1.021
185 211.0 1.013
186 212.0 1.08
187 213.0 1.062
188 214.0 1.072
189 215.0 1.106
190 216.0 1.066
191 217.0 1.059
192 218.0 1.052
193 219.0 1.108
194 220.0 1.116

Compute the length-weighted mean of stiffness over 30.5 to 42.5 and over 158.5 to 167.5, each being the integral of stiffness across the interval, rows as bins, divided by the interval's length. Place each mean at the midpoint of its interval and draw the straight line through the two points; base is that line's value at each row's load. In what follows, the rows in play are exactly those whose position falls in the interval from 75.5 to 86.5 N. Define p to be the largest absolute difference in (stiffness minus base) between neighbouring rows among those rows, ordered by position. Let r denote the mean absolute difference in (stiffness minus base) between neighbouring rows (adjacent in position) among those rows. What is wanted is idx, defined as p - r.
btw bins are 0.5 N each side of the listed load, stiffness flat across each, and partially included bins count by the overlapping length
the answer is 0.042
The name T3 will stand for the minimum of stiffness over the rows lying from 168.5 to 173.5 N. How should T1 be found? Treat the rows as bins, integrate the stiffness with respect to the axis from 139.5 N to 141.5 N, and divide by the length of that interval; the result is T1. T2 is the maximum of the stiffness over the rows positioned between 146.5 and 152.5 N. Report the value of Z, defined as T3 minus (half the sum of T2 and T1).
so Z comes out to 0.32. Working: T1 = 0.75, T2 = 0.9406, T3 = 1.166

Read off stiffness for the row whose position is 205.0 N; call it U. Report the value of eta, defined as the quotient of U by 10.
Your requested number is 0.109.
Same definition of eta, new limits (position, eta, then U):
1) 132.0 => 0.098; 0.9795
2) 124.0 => 0.108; 1.077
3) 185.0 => 0.102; 1.024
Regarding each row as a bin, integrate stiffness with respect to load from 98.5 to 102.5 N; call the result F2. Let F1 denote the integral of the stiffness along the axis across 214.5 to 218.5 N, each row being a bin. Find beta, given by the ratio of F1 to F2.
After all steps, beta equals 0.93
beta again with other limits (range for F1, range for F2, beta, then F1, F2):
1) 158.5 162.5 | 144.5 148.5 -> 2.82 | 5.0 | 1.8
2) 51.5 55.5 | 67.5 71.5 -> 0.91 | 3.7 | 4.0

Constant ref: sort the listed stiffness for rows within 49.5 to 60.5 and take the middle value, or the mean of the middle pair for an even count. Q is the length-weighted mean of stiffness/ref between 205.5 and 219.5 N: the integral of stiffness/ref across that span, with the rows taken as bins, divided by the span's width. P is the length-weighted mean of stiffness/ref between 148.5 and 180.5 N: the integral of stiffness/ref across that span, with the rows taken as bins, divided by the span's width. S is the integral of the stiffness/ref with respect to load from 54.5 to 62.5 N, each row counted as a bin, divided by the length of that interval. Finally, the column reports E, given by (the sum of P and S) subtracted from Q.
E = -1.10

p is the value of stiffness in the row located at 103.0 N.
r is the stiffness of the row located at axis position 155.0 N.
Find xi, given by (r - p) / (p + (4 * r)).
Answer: -0.001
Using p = 1.163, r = 1.159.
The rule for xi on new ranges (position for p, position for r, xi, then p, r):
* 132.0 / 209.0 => 0.010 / 0.9795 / 1.031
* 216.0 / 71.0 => -0.003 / 1.066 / 1.048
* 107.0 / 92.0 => -0.004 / 1.116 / 1.093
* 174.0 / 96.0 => -0.019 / 1.179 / 1.073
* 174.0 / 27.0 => -0.064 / 1.179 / 0.8794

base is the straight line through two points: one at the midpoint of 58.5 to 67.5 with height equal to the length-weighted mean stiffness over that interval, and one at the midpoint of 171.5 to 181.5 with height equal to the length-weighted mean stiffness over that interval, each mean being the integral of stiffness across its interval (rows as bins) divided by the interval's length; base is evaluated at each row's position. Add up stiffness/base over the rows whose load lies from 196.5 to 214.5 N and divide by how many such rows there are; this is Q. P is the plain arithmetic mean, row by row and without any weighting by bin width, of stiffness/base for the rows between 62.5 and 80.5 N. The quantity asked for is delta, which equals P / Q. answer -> 1.18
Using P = 1.08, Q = 0.92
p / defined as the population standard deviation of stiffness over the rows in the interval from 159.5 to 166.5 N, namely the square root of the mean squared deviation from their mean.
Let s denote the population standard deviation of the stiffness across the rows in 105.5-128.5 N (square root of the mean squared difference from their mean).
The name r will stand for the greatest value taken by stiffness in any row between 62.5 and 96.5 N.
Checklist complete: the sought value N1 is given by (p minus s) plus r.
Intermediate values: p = 0.046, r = 1.125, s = 0.061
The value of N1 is 1.11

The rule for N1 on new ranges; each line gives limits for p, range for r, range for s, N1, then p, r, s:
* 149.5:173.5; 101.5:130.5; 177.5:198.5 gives 1.32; 0.151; 1.202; 0.031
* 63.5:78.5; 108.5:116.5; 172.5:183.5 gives 1.20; 0.058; 1.194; 0.048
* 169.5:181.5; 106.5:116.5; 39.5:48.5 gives 1.24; 0.077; 1.194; 0.030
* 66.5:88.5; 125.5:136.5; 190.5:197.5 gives 1.06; 0.039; 1.035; 0.013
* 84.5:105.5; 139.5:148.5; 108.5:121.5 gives 0.80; 0.061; 0.7982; 0.056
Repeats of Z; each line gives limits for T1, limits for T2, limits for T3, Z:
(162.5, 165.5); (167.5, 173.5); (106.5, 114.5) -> -0.23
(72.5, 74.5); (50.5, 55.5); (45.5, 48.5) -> -0.13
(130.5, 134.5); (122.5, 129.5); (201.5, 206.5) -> 0.02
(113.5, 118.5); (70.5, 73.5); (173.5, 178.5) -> 0.00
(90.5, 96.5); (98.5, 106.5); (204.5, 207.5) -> -0.11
